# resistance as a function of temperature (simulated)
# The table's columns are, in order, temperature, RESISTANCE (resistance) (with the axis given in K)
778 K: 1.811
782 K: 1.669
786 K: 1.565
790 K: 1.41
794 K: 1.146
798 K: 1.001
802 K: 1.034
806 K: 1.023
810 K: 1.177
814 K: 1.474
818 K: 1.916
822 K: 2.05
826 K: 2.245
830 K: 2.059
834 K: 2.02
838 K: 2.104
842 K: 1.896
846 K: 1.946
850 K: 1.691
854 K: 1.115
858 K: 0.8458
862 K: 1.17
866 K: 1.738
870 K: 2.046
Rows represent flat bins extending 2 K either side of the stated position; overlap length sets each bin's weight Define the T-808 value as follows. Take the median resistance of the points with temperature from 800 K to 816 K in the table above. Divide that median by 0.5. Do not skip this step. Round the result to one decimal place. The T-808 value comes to 2.2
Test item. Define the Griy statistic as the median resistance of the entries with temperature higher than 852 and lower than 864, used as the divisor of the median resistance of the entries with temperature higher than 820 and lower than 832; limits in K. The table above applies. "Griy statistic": 1.8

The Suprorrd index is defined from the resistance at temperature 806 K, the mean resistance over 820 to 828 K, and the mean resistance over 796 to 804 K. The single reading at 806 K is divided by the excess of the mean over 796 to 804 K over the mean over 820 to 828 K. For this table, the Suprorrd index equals -0.9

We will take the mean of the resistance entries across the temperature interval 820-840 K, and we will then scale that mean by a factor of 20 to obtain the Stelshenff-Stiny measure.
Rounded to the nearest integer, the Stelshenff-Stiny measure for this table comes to 42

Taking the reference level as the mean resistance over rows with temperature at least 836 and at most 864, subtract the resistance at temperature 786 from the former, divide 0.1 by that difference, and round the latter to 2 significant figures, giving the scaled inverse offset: -3.7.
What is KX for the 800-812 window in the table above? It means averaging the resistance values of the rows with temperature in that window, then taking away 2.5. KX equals -1.42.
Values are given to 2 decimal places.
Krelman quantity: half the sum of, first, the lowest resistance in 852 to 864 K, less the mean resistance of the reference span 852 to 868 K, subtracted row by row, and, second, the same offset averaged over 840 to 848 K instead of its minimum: 0.17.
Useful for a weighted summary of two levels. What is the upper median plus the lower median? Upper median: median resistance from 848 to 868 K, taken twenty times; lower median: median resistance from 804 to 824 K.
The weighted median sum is 24.9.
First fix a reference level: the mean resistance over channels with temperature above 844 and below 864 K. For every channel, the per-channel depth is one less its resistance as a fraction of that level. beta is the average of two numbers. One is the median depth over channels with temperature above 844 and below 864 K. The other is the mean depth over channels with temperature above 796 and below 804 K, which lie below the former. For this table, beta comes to 0.19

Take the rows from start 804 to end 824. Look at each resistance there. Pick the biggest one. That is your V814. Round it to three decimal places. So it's 2.050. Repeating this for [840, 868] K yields 1.946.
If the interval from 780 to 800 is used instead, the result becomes 1.669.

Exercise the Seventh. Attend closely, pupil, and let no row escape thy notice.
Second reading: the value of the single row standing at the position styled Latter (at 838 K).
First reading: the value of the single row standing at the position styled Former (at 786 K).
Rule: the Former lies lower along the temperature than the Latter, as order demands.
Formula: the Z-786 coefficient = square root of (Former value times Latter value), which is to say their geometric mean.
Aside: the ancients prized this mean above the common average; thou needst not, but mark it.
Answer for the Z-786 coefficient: 1.81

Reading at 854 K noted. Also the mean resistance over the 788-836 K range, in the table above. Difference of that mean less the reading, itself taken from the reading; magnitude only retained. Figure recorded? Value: 0.7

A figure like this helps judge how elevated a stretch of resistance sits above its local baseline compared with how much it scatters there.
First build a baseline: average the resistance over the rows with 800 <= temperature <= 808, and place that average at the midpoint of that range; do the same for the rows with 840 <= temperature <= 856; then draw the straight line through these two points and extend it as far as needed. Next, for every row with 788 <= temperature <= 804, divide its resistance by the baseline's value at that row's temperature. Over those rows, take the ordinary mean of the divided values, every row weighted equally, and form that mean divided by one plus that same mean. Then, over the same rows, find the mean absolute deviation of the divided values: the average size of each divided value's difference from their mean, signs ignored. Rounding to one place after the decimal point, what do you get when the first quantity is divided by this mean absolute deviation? 2.5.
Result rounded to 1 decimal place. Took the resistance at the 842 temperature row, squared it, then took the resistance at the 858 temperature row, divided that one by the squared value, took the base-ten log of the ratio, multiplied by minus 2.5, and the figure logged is 1.6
